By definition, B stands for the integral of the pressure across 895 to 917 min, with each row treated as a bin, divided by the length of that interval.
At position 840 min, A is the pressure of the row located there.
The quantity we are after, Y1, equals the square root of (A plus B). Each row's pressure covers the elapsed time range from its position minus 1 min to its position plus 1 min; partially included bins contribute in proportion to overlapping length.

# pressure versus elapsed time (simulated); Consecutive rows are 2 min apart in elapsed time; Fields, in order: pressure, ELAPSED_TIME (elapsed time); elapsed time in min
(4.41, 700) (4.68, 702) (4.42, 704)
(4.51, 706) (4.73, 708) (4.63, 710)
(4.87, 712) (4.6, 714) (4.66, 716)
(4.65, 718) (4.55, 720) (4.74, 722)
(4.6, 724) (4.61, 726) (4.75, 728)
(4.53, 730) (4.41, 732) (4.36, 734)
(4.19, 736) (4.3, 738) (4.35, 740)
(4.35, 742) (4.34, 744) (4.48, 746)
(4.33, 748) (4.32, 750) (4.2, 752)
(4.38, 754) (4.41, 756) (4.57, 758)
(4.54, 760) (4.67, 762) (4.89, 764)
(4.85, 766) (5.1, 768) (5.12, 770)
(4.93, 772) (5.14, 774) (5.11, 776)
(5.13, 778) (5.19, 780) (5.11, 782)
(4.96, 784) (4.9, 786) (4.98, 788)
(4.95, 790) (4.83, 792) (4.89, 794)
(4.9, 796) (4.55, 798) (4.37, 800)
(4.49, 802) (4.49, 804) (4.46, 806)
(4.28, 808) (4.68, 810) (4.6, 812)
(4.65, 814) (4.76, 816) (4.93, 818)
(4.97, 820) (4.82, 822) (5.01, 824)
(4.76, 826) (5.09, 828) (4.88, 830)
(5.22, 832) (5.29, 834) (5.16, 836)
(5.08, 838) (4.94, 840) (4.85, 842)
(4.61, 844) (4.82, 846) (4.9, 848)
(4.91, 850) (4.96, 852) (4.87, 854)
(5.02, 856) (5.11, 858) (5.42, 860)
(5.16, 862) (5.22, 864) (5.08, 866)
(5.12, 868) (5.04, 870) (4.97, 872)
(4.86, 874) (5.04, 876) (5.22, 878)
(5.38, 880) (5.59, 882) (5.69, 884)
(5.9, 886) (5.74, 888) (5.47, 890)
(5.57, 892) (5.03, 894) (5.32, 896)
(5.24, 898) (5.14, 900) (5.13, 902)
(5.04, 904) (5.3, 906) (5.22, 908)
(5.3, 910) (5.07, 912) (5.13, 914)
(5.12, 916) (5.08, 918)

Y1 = 3.182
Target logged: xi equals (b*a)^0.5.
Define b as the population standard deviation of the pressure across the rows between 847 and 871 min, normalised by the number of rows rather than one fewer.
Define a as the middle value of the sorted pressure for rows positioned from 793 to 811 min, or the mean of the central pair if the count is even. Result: 0.82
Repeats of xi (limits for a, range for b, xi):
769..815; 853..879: 0.84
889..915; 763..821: 1.14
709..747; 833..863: 0.94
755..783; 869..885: 1.19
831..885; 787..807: 1.07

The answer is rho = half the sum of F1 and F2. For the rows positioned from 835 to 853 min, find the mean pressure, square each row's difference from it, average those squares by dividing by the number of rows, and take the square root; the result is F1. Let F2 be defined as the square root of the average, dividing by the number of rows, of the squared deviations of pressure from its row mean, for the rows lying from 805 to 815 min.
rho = 0.148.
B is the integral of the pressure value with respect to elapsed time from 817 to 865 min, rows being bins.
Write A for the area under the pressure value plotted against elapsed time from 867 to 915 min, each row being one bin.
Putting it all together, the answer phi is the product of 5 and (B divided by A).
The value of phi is 4.7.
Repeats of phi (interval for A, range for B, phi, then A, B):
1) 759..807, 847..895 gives 5.4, 233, 251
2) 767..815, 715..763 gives 4.6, 232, 215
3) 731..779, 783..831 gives 5.2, 221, 228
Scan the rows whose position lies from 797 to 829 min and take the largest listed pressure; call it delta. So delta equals 5.09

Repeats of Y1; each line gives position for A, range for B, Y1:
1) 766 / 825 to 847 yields 3.134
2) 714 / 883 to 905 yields 3.160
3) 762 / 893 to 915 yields 3.138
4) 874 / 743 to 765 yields 3.054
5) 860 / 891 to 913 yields 3.261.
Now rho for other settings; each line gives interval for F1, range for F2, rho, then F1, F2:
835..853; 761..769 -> 0.150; 0.148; 0.153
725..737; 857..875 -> 0.165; 0.181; 0.149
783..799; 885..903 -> 0.205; 0.129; 0.281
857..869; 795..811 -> 0.146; 0.114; 0.179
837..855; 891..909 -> 0.138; 0.120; 0.157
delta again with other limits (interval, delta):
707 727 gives 4.87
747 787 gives 5.19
